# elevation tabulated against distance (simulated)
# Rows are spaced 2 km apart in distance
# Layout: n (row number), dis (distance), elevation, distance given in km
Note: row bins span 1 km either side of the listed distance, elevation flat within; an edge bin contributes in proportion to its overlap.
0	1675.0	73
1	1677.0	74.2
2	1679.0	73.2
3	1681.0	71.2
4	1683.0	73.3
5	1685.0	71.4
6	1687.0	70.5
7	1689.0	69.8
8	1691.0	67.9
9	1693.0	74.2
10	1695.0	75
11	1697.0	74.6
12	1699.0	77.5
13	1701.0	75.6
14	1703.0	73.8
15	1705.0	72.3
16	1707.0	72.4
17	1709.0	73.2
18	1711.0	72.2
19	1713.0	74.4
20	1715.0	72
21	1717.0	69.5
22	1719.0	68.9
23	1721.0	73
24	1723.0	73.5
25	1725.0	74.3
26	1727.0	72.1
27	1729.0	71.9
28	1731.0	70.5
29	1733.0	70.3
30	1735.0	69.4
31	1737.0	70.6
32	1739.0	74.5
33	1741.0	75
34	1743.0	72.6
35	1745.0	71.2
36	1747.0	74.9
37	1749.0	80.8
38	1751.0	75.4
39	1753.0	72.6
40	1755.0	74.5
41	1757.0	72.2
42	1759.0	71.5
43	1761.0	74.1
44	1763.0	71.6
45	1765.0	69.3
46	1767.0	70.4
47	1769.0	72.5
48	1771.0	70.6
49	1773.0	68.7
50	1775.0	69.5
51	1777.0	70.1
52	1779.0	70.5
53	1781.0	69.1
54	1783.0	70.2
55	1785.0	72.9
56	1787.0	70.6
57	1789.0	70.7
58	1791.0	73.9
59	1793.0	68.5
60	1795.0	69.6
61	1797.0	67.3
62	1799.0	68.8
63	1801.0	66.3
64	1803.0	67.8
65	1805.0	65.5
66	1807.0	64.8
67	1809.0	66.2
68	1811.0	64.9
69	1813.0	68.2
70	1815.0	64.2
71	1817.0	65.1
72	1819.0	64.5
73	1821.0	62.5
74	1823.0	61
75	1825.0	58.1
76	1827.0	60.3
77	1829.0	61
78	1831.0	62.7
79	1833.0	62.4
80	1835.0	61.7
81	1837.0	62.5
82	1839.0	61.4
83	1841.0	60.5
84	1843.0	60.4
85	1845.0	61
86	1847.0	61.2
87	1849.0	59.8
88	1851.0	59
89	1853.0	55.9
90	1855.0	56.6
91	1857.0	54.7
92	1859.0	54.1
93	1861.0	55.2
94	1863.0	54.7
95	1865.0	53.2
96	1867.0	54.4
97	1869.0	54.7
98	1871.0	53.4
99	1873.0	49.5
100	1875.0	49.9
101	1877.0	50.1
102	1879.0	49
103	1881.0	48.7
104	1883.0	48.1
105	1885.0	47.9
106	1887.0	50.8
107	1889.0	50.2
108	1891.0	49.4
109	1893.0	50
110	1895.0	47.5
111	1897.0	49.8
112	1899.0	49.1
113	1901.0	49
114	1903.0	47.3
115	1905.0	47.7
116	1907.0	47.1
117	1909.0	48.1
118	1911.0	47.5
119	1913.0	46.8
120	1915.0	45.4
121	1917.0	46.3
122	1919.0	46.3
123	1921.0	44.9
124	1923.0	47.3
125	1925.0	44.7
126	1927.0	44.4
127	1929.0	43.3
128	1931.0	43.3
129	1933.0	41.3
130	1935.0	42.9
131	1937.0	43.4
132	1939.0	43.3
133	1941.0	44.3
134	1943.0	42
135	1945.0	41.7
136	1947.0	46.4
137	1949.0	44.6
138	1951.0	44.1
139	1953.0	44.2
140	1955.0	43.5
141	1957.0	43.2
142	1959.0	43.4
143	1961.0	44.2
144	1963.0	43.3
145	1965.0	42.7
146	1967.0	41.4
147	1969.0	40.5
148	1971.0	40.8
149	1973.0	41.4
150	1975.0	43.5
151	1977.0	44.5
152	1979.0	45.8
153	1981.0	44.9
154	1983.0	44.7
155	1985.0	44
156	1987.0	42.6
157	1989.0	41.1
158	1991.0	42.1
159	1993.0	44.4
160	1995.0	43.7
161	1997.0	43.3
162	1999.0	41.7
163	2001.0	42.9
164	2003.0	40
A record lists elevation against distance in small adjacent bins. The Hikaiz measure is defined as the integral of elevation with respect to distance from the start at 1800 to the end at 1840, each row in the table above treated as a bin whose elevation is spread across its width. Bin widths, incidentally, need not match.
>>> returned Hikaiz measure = 2542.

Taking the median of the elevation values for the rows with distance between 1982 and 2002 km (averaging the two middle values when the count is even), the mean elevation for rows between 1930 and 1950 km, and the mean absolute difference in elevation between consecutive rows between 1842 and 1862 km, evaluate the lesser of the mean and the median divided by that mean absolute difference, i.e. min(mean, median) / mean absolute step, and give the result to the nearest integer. 37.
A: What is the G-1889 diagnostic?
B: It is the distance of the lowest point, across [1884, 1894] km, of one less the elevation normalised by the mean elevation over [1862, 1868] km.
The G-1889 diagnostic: 1887.0 km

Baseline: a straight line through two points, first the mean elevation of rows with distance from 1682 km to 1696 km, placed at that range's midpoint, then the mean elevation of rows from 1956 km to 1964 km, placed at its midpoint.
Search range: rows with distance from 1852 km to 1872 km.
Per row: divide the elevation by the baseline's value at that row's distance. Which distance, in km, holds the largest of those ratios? 1855.0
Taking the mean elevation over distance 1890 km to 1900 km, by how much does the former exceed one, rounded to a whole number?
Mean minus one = 48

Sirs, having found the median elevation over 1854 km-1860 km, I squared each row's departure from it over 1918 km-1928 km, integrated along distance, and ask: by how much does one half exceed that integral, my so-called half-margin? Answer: -854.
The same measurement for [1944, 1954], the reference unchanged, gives -1125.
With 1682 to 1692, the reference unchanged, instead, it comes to -2553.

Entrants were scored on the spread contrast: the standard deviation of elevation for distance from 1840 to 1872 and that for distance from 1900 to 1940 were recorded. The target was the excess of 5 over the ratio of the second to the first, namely 4.3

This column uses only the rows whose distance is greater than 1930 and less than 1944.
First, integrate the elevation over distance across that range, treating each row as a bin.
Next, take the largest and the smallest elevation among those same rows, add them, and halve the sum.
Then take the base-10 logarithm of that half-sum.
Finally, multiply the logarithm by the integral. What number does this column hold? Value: 980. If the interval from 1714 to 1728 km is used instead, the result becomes 1867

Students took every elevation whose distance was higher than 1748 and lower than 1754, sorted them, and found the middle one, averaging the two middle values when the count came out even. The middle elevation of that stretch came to 75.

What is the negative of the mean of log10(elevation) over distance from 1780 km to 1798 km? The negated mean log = -1.85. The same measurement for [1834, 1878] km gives -1.75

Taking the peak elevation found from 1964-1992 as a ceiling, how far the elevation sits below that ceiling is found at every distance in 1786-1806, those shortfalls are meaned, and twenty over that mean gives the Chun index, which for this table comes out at -0.9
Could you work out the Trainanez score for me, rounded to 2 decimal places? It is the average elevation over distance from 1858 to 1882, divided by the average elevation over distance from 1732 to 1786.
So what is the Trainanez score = 0.73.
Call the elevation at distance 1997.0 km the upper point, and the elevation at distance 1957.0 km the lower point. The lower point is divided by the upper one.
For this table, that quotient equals 1.00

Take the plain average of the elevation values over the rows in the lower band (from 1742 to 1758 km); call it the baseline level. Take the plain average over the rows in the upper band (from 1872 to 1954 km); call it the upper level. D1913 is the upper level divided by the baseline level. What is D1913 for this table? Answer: 0.63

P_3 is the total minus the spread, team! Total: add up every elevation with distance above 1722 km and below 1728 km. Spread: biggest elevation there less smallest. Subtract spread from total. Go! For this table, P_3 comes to 218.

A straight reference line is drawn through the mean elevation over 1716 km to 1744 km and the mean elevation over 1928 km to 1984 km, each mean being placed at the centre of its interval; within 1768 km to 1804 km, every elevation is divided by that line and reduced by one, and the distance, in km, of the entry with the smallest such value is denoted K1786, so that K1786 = 1773.0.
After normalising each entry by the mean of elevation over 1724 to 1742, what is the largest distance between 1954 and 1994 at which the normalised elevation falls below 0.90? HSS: 1993.0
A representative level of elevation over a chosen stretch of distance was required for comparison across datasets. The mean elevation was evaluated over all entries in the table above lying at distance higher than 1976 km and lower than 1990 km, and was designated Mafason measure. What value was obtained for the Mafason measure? 44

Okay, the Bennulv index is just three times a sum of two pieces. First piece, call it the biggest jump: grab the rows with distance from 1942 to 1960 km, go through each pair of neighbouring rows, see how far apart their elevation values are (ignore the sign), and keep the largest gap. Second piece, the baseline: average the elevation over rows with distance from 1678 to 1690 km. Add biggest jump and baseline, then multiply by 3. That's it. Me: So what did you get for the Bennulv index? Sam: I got 229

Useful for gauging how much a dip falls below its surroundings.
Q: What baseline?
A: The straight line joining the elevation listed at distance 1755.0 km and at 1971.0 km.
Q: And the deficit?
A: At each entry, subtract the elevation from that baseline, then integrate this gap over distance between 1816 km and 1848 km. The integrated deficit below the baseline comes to 27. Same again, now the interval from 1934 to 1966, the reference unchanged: 16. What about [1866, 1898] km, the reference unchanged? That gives 143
